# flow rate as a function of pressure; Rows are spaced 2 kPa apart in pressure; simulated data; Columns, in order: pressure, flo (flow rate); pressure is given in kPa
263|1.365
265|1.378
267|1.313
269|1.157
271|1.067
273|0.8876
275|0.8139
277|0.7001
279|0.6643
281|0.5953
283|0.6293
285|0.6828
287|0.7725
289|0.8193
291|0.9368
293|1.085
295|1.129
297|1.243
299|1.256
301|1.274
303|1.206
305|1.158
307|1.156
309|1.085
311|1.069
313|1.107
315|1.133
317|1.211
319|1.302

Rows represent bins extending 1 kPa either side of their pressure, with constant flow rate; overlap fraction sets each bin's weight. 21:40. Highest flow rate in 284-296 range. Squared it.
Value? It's 1.27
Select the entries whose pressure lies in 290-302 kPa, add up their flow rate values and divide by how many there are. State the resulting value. 1.15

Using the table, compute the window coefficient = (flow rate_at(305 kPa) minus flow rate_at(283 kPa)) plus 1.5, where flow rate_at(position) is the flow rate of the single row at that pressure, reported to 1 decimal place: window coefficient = 2.0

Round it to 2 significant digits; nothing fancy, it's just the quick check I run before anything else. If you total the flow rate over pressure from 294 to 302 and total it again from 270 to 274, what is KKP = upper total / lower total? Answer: 2.5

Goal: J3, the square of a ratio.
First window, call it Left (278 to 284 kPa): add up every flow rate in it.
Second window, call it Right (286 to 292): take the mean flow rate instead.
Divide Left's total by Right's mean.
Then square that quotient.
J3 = 5.0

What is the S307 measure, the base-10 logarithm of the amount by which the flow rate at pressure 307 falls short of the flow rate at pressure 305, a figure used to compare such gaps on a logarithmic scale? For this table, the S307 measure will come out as -2.7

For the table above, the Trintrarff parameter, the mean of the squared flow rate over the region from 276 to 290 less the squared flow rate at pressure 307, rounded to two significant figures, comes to -0.85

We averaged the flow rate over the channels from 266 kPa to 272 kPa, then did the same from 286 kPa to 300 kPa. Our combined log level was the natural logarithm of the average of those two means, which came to 0.10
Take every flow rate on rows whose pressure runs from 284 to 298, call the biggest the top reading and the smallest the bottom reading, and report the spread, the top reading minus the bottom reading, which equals 0.56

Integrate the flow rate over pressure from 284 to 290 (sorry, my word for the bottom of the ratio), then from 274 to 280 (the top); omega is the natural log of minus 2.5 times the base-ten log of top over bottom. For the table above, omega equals -3.06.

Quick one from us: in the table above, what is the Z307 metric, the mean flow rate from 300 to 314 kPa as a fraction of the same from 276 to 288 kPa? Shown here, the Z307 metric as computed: 1.7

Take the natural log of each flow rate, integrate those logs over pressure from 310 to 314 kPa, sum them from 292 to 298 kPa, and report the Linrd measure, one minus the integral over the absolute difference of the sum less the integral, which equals -3.02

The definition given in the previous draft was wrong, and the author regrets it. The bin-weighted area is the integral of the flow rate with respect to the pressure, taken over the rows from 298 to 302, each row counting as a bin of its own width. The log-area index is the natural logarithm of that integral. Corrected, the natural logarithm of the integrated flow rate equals 1.621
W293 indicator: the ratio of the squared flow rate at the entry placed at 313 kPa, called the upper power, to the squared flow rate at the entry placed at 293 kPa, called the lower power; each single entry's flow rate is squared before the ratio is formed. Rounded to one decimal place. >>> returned 1.0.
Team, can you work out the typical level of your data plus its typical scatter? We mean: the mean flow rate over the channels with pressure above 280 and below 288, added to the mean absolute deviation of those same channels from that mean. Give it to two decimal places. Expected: 0.73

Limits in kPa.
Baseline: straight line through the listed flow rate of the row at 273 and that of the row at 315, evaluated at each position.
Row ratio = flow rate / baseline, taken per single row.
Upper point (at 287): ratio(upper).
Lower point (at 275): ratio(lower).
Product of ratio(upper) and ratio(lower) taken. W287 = 0.72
